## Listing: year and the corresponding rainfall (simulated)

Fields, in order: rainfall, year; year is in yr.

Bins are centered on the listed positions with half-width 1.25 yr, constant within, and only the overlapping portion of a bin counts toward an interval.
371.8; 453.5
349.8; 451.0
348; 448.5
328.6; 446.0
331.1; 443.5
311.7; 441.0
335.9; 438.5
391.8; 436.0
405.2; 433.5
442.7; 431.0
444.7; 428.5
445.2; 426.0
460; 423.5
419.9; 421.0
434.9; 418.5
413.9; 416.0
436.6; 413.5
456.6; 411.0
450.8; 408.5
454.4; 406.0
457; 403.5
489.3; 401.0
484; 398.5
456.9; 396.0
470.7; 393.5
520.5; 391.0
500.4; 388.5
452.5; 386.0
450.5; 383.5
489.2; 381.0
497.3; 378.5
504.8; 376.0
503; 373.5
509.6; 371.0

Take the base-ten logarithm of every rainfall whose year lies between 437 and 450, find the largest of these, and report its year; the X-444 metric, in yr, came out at 448.5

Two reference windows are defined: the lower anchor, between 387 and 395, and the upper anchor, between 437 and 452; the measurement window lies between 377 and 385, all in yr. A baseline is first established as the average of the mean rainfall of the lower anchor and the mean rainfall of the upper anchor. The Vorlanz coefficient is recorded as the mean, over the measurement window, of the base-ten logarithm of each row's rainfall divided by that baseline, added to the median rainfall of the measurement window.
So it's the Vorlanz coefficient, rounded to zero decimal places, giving 489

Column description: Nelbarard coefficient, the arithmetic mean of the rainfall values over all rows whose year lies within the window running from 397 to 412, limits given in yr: 465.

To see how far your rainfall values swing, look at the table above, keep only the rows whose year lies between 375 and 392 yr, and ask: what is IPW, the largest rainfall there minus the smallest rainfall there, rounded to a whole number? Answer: 70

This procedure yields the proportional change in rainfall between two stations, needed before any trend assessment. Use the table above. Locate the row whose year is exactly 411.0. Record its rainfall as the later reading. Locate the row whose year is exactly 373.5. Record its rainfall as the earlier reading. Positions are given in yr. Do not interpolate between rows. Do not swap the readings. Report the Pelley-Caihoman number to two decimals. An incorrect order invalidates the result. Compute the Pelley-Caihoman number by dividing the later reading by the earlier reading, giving 0.91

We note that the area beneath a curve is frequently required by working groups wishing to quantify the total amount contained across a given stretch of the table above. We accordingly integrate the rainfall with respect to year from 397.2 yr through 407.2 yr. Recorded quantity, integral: 4712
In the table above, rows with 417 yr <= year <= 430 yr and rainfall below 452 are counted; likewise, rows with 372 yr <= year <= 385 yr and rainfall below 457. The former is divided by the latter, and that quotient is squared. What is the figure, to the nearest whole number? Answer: 16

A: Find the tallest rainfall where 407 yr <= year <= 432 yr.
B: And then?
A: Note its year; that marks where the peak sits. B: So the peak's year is 423.5 yr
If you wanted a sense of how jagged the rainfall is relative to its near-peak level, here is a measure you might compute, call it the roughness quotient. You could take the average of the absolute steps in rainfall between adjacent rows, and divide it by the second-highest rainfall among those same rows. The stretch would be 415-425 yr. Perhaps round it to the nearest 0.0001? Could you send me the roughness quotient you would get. 0.0583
